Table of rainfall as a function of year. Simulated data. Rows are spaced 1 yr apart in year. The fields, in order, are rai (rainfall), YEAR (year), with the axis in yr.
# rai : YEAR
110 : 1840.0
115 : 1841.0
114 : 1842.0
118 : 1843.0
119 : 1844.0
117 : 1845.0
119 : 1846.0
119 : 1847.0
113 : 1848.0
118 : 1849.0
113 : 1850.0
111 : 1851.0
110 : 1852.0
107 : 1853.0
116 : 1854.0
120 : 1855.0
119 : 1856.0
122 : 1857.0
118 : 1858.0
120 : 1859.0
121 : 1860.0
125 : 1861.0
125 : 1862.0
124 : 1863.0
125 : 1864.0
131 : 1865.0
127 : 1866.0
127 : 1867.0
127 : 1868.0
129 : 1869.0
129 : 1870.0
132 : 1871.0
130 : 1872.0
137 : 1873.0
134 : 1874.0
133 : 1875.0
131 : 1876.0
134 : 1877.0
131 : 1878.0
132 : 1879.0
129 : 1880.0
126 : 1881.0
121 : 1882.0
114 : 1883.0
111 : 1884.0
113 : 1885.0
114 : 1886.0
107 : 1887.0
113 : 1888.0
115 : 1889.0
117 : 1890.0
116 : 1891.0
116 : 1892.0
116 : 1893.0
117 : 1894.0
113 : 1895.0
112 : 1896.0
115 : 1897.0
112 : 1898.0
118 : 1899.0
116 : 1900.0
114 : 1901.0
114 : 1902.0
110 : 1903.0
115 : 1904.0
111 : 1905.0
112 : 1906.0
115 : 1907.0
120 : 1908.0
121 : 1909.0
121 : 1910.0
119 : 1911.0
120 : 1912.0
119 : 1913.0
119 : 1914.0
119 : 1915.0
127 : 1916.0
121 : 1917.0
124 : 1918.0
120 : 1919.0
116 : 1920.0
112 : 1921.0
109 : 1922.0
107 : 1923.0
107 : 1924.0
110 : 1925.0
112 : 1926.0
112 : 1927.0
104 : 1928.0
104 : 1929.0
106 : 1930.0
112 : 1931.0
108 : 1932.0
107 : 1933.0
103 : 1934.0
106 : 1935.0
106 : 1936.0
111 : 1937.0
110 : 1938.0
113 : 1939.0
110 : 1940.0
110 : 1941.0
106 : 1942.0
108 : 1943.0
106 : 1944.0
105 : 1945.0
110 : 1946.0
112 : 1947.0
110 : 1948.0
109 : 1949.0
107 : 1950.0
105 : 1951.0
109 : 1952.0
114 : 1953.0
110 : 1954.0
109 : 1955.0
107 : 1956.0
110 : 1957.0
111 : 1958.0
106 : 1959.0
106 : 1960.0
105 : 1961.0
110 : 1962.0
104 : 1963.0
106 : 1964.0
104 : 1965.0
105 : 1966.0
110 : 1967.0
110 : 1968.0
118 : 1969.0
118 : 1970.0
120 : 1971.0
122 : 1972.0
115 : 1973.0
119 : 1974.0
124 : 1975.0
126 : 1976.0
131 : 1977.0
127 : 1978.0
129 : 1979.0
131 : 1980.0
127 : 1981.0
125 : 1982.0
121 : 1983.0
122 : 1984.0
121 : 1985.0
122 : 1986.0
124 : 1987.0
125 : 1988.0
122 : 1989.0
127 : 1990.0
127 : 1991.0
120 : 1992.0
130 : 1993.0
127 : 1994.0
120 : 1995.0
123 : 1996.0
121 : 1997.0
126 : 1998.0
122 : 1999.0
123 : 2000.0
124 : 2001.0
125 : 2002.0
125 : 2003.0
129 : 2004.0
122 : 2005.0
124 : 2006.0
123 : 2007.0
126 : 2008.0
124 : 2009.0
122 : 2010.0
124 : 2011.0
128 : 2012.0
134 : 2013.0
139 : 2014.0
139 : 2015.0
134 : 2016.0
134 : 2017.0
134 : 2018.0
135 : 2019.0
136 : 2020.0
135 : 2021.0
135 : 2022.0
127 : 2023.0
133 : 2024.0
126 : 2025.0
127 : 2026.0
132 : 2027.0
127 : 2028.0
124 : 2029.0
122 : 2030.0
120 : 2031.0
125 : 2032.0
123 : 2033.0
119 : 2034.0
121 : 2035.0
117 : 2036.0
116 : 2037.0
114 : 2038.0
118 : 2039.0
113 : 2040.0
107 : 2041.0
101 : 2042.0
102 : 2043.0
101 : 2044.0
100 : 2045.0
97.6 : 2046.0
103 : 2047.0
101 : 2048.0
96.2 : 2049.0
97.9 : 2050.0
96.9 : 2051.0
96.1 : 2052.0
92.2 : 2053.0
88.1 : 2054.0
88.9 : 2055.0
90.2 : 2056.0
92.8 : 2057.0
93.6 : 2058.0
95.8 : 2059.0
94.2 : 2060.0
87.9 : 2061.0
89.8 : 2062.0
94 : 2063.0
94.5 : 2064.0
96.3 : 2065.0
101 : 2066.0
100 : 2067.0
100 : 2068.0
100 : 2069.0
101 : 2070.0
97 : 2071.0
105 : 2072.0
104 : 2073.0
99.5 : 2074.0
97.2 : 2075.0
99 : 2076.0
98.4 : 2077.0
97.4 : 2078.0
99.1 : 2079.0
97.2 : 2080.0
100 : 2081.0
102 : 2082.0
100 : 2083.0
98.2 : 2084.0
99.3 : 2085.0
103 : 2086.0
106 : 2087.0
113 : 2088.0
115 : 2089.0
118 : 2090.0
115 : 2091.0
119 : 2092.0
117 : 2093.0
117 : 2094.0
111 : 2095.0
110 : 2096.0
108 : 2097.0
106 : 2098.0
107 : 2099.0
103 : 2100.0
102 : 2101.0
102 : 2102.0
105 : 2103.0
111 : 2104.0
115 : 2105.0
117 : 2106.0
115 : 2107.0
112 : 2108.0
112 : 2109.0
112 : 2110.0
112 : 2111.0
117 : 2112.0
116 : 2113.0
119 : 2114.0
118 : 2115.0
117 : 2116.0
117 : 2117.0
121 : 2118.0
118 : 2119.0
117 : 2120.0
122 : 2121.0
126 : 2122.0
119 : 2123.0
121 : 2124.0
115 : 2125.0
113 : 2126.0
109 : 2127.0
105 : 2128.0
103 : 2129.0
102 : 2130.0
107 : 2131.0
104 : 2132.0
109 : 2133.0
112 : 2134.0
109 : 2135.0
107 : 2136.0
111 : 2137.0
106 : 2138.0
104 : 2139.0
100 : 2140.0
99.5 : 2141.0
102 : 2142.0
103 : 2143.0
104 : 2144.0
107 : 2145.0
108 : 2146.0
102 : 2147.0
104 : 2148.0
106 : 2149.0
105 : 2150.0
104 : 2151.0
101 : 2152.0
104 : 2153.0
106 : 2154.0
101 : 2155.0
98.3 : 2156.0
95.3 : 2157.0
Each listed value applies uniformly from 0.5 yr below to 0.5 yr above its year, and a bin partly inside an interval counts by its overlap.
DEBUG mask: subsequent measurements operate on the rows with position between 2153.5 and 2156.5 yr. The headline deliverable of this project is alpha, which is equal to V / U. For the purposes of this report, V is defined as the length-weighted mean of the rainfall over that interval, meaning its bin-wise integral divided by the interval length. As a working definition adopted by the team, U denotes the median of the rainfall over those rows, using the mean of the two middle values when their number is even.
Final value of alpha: 1.008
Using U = 101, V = 102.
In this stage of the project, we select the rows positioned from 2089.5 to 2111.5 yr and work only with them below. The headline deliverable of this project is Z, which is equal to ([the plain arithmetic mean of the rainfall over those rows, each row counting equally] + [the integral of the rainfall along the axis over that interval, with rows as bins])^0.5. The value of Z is 51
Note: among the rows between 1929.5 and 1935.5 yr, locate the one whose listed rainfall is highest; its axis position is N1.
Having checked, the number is 1931.0 yr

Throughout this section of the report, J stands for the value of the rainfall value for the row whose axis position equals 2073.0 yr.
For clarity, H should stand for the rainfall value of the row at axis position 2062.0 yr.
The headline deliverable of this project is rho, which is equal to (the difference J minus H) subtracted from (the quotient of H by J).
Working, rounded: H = 89.8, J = 104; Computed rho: -13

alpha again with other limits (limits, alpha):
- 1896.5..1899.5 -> 1.000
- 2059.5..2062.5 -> 1.009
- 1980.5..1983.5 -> 0.995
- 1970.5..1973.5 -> 0.992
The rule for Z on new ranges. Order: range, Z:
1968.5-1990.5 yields 53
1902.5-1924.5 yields 52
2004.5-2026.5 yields 55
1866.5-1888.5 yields 54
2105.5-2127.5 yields 52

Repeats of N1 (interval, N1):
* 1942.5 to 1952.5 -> 1947.0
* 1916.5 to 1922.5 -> 1918.0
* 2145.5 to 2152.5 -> 2146.0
